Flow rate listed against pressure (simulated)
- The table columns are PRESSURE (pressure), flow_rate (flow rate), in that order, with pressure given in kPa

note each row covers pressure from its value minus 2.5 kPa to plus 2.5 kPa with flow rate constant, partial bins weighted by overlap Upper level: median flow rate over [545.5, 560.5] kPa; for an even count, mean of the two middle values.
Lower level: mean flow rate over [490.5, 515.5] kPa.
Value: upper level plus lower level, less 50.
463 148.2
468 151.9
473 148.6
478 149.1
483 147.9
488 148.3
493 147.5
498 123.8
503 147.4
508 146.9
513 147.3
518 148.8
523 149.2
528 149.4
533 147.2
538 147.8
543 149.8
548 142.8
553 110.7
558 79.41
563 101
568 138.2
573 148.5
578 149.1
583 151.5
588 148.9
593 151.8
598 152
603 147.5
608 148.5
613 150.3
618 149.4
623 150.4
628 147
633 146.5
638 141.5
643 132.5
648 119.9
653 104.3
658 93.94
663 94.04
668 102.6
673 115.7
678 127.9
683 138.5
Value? 203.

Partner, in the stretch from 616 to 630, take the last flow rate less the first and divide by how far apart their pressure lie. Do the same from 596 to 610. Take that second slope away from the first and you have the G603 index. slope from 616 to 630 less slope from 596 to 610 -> 0.1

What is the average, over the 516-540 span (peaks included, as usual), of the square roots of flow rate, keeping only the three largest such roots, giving 12.2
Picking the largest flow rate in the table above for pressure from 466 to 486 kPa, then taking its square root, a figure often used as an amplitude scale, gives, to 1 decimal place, 12.3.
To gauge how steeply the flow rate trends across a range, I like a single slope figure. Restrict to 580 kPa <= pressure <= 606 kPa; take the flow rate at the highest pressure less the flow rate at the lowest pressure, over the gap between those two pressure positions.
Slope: -0.20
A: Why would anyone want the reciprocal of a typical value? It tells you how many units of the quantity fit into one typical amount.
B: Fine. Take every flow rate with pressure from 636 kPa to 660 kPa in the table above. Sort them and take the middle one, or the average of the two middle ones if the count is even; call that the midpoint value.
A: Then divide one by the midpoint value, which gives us 0.0083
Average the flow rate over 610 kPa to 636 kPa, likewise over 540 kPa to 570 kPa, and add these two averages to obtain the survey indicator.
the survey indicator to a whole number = 269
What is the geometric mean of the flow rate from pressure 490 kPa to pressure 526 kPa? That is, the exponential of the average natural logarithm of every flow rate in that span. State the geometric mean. 144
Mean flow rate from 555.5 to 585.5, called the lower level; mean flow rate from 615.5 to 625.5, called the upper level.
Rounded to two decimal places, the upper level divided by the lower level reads 1.17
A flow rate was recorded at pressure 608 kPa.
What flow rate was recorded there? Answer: 148.5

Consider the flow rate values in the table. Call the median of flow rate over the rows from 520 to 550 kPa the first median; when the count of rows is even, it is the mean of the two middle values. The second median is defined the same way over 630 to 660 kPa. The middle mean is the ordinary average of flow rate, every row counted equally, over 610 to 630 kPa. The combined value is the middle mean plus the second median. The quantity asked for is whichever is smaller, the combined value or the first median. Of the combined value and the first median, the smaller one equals 148.5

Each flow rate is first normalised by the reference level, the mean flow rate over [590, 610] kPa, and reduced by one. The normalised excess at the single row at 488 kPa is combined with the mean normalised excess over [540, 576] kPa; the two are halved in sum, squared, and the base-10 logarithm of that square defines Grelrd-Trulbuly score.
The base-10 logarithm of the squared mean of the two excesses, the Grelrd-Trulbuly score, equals -2.1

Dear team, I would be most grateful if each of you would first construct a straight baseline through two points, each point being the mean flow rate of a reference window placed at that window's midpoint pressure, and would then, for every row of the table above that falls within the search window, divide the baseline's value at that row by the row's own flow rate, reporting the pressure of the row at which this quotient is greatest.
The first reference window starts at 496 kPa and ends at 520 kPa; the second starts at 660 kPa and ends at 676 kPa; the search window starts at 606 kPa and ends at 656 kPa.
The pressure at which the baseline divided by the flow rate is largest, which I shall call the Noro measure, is 653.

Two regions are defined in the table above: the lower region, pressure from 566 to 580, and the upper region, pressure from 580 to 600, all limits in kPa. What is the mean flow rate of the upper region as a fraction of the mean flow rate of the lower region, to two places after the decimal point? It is 1.04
